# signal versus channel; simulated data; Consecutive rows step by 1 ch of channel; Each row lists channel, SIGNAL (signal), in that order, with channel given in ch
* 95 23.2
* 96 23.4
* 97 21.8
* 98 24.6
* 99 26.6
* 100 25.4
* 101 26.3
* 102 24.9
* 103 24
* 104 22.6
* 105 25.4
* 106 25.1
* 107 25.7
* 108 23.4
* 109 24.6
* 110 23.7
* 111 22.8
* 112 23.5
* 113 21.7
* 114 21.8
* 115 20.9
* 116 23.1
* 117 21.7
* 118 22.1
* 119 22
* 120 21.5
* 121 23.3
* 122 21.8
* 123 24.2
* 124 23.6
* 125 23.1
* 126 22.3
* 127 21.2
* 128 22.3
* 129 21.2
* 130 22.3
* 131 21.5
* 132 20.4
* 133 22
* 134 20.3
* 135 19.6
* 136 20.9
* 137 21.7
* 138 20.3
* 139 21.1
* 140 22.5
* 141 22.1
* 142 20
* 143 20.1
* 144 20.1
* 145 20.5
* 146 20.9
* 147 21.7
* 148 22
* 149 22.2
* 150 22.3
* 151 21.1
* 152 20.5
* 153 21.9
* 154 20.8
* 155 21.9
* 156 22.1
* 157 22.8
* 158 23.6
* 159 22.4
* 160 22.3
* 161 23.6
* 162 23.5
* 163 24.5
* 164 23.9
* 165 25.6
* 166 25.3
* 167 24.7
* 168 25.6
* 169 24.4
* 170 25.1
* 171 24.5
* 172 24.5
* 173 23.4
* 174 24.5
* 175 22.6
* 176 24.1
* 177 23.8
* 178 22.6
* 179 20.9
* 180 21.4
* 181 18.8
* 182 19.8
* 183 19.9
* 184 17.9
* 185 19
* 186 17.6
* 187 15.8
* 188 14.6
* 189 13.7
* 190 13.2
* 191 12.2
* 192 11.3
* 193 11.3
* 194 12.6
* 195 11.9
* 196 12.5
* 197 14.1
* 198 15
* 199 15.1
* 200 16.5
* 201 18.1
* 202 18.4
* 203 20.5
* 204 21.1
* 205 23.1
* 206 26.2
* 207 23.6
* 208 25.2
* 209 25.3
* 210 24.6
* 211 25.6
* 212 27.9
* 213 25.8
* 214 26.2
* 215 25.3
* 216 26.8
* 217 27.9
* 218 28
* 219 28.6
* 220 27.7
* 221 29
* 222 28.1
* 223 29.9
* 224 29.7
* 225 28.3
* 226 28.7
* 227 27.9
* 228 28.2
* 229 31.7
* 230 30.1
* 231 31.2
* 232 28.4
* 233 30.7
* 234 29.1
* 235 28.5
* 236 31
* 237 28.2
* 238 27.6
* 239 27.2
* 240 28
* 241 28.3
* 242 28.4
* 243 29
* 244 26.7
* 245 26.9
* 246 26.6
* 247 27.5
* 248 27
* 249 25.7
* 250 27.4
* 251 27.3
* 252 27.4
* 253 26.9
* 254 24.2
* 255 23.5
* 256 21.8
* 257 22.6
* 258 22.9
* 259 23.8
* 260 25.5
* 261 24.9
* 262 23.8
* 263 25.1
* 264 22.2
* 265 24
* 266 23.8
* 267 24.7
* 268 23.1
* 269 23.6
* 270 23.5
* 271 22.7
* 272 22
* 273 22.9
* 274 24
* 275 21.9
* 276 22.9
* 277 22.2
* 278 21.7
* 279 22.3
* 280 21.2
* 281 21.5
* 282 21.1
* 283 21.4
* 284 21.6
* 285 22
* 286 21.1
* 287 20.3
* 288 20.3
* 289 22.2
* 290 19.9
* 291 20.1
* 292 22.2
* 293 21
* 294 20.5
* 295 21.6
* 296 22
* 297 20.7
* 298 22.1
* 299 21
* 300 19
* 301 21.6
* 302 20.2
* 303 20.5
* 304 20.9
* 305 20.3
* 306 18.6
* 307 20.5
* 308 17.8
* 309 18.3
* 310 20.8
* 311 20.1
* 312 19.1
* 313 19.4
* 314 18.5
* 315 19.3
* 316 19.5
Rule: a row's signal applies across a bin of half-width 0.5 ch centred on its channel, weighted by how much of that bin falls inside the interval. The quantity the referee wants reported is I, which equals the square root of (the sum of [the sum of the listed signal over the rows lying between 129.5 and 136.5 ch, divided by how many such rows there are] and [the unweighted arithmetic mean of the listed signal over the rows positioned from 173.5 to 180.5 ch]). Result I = 6.6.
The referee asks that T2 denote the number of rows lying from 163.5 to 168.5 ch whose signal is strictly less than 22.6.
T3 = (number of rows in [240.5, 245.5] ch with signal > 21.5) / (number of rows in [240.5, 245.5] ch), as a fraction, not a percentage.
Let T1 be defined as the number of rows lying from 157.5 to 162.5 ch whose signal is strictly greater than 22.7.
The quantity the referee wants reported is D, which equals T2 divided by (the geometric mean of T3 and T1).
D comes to 0.0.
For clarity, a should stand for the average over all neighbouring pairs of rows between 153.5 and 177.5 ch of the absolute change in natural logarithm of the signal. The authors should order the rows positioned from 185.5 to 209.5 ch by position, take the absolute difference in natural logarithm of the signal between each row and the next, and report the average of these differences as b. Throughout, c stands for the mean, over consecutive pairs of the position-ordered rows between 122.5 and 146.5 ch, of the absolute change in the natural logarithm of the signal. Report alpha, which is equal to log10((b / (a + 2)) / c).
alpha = -0.11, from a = 0.035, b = 0.068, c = 0.043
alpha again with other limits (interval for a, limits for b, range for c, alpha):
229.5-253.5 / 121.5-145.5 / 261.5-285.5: -0.22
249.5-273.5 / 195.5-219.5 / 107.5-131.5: -0.22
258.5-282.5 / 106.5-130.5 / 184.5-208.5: -0.48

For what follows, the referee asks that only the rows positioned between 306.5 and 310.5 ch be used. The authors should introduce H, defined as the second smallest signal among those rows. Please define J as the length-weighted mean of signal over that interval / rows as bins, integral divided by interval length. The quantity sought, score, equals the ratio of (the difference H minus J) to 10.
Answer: -0.105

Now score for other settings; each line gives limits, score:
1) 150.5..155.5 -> -0.044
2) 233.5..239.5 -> -0.100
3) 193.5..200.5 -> -0.146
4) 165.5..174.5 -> -0.027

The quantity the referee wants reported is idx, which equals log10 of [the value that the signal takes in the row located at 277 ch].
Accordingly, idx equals 1.35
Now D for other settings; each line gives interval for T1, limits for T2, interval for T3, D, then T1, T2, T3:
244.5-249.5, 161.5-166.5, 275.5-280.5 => 0.0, 5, 0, 0.80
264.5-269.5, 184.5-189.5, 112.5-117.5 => 2.5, 5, 5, 0.80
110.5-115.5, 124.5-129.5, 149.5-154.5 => 4.5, 2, 4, 0.40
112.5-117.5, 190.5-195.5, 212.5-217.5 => 5.0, 1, 5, 1.00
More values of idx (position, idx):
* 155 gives 1.34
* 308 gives 1.25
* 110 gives 1.37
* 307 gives 1.31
